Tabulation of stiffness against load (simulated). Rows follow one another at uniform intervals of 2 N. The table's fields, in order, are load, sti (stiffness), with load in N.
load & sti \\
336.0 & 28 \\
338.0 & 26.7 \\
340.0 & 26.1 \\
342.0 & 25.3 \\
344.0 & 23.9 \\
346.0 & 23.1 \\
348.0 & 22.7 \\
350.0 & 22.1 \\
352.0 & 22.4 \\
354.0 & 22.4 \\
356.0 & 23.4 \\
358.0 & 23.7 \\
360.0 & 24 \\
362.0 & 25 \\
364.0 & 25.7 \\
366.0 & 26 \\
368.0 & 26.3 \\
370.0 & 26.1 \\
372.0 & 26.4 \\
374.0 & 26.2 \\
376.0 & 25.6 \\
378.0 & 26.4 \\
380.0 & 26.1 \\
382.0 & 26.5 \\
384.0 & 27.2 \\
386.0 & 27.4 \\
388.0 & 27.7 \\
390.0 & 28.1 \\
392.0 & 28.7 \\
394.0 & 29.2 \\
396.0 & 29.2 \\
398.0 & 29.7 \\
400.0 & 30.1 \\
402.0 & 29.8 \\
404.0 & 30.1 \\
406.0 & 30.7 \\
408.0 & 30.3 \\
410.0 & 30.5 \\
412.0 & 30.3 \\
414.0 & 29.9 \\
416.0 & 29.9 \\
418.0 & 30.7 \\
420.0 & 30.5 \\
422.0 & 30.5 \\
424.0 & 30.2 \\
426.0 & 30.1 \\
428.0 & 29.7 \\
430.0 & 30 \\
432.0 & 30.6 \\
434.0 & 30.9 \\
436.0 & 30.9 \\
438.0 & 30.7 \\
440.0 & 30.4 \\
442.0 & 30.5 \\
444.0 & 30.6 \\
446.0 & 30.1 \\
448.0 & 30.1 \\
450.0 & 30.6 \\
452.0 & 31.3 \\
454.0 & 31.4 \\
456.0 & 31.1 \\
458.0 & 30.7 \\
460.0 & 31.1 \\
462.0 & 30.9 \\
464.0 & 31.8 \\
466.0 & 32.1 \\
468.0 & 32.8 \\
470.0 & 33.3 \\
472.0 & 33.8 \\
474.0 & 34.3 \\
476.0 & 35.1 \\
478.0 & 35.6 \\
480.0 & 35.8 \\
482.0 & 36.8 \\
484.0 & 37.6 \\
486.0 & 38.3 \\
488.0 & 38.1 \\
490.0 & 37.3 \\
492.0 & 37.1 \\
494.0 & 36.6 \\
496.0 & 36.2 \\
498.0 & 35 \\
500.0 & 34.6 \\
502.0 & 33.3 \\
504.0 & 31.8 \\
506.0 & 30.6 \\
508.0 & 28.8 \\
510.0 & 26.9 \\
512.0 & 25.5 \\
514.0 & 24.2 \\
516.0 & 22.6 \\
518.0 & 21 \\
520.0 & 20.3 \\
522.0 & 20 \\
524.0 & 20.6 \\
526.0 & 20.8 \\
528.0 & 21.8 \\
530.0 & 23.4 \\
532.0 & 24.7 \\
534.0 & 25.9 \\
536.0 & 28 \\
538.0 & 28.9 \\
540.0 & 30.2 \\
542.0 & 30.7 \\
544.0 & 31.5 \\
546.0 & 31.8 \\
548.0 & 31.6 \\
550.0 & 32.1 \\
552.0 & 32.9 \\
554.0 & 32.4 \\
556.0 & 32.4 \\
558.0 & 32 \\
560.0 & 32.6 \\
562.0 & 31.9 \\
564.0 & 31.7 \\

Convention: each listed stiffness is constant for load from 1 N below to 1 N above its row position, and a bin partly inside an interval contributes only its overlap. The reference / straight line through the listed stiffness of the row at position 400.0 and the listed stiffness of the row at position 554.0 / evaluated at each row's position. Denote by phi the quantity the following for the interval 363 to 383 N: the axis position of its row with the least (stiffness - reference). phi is 376.0 N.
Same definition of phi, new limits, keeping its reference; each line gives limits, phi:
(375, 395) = 376.0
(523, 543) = 524.0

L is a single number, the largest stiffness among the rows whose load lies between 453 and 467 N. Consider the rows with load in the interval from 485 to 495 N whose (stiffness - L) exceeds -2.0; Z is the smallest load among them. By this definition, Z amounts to 486.0 N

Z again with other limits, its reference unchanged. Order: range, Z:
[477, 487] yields 478.0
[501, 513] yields 502.0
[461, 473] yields 462.0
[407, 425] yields 408.0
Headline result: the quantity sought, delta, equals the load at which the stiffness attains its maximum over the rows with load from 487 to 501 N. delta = 488.0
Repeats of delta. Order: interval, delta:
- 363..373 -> 372.0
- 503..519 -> 504.0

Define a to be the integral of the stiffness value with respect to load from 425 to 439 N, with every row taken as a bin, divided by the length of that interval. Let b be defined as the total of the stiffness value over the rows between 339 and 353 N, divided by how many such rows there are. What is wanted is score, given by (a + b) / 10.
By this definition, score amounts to 5.4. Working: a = 30.4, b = 23.7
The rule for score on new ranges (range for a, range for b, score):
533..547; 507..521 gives 5.4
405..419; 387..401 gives 5.9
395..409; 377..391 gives 5.7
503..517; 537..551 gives 5.8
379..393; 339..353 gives 5.1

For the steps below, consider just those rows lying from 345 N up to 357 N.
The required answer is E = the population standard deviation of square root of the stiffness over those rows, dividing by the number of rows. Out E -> 0.047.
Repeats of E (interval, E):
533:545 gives 0.175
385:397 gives 0.066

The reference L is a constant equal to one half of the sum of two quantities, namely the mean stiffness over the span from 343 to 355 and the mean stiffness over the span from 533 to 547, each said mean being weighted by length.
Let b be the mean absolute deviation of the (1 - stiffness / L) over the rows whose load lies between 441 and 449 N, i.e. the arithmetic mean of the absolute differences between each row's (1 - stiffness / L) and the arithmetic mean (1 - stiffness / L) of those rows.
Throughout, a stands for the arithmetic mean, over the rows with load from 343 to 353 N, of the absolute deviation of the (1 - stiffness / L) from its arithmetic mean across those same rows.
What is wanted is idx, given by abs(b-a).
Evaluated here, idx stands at 0.01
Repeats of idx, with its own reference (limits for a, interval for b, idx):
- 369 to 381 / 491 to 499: 0.02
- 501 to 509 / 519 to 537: 0.04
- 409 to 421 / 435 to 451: 0.00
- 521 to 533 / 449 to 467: 0.04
